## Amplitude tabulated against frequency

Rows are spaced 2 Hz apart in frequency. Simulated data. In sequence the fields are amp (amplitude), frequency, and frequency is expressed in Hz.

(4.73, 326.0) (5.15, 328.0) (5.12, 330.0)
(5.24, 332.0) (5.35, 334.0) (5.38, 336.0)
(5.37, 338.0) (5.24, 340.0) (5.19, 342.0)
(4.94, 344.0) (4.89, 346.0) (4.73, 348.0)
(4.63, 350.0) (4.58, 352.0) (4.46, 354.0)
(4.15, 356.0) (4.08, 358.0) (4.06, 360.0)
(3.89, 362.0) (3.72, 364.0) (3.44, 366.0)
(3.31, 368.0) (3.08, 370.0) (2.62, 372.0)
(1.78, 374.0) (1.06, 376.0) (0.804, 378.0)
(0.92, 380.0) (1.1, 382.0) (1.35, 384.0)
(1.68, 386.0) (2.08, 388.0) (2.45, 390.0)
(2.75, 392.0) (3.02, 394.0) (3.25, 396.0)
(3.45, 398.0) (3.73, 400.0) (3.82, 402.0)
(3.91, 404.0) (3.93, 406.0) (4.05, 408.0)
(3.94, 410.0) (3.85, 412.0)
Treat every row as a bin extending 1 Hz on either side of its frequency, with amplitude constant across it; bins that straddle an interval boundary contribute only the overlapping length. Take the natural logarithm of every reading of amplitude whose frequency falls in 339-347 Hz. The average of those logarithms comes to 1.6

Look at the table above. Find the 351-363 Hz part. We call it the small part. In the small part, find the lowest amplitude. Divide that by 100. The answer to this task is 0.039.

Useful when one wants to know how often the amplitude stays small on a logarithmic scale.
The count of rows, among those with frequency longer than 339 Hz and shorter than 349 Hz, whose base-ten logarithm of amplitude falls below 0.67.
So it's 0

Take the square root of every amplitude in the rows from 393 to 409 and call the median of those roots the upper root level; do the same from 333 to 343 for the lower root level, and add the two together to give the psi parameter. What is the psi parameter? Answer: 4.26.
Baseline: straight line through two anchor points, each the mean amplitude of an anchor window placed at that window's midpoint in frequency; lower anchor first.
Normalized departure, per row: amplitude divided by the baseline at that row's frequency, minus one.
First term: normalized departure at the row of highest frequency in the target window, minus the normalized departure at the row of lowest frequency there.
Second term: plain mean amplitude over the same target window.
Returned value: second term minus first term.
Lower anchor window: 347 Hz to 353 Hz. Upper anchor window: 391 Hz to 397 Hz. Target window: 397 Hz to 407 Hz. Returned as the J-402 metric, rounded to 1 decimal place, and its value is 3.4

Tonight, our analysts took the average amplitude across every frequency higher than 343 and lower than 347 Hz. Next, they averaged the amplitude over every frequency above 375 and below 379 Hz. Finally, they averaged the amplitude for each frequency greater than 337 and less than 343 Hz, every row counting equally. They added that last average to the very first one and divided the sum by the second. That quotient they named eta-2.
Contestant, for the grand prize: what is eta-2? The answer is 10.9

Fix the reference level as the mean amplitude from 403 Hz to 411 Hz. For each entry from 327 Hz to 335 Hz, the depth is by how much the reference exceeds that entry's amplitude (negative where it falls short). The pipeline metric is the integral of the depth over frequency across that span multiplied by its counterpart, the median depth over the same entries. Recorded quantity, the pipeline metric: 12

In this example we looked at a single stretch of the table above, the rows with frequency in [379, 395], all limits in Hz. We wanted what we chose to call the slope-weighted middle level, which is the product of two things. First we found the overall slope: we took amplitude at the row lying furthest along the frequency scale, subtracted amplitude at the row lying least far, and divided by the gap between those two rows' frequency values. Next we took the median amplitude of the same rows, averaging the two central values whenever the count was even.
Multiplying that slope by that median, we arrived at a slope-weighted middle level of 0.28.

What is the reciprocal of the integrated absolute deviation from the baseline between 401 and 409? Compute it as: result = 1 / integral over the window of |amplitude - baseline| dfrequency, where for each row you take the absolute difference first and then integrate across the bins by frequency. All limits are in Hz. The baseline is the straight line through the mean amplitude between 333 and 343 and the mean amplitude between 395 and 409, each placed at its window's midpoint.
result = 0.47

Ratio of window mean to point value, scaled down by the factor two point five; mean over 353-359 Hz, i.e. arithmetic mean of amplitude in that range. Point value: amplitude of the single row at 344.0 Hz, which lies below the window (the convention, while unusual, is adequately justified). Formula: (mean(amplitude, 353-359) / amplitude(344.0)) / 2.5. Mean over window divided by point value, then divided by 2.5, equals 0.34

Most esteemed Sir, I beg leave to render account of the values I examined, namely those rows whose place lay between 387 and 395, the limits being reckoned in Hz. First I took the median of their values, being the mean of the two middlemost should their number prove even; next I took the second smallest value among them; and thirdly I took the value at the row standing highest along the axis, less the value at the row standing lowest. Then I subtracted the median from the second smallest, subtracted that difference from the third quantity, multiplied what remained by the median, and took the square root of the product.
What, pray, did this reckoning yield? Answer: 1.7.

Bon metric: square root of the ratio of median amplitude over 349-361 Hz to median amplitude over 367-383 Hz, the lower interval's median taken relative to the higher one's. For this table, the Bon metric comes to 1.73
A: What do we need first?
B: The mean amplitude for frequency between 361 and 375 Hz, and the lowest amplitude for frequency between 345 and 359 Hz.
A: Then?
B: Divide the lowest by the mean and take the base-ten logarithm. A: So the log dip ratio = 0.12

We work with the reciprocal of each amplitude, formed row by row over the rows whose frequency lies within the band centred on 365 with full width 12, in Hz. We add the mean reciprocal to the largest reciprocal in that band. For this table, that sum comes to 0.61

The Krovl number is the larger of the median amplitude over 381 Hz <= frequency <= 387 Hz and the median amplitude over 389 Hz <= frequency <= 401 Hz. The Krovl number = 3.1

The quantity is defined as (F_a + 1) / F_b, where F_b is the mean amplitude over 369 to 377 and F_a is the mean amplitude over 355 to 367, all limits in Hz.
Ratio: 2.3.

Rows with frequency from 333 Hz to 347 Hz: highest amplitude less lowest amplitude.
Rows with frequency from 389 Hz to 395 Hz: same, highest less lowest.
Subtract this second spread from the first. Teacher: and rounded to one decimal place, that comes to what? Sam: -0.1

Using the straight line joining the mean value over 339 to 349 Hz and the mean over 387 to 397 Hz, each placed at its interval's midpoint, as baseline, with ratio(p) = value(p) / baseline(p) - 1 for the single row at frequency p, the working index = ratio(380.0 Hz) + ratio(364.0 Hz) -0.8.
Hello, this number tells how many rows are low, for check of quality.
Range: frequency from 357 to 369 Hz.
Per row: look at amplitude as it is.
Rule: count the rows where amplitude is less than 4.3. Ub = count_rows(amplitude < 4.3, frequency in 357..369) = 6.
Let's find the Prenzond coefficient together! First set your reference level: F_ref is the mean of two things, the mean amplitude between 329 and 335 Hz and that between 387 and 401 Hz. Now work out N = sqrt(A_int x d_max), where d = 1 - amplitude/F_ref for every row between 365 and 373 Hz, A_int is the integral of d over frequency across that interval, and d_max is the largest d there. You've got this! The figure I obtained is 0.8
